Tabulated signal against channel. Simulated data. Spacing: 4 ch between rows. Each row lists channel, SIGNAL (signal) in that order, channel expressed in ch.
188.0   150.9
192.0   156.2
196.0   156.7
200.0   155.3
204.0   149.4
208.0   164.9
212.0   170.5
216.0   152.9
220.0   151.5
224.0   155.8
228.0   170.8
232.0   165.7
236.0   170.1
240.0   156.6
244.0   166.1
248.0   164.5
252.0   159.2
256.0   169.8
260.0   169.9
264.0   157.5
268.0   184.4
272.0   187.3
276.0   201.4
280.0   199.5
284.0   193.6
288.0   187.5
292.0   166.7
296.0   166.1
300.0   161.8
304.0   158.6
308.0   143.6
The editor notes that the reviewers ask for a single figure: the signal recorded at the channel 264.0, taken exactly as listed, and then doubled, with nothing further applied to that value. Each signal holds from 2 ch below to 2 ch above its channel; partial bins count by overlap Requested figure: 315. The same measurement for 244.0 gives 332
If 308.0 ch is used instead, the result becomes 287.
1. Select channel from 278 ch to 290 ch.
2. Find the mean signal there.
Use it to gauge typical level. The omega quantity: 194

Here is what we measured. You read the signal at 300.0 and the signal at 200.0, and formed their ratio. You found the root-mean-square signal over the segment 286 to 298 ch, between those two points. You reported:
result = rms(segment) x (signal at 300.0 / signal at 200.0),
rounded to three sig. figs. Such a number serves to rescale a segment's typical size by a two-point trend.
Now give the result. 181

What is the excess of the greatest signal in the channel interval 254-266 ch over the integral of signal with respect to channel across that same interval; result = -1819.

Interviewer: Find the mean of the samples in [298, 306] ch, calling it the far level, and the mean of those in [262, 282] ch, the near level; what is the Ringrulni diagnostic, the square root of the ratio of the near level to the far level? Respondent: 1.08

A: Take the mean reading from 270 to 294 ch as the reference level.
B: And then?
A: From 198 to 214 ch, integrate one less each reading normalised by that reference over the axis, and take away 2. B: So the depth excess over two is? 0.48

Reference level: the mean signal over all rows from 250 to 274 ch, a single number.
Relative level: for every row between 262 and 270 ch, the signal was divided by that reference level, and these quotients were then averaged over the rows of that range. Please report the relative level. 1.00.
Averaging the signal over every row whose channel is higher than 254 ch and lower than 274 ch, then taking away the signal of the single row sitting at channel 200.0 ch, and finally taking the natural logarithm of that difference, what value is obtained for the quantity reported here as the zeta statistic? 2.9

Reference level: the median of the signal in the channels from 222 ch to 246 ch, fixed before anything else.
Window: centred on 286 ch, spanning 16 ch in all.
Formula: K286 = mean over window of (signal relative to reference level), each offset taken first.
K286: 21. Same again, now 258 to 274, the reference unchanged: 9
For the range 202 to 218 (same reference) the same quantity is -6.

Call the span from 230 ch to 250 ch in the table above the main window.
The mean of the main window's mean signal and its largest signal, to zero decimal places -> 167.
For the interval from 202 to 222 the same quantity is 164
